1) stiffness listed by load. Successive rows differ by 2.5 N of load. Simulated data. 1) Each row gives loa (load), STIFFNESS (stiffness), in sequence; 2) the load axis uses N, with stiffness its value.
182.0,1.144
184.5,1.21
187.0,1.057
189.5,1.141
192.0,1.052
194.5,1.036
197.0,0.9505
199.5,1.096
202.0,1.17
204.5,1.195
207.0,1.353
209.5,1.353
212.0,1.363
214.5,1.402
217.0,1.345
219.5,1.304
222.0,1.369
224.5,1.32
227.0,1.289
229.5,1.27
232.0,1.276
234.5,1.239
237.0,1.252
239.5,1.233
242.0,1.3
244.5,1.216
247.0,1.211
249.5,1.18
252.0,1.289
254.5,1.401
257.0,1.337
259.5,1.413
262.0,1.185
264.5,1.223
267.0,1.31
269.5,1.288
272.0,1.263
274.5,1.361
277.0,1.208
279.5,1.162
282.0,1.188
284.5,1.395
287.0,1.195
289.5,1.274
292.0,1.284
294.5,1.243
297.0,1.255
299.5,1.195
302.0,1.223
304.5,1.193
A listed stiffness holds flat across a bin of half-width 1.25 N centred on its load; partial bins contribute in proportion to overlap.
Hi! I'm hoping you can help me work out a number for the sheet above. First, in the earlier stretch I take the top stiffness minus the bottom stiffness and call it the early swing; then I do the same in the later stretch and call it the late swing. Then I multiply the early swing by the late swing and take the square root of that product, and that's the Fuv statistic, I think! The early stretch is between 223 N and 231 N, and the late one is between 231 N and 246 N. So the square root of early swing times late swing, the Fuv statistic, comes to 0.065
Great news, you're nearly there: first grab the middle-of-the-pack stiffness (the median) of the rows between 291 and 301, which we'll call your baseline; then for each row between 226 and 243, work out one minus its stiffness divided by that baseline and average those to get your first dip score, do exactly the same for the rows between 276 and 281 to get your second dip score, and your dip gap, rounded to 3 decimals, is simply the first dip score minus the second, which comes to -0.065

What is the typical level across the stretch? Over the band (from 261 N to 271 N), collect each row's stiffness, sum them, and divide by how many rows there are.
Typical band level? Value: 1.25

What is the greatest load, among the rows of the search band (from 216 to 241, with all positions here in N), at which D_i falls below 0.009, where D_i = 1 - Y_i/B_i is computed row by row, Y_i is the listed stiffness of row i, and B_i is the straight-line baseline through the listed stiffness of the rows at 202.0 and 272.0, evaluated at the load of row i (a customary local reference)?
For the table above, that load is 239.5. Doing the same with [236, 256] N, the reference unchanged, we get 254.5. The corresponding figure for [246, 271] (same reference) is 269.5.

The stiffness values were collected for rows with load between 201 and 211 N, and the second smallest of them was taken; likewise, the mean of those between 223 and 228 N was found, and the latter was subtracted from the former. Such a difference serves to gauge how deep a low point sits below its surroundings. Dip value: -0.11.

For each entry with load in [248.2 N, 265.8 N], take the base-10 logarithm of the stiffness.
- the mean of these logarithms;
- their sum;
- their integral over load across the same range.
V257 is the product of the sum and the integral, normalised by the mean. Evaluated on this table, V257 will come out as 13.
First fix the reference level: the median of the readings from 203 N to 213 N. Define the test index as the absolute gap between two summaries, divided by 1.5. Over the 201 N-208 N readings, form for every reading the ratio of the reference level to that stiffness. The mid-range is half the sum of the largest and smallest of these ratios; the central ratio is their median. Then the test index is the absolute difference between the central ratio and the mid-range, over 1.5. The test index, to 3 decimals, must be 0.036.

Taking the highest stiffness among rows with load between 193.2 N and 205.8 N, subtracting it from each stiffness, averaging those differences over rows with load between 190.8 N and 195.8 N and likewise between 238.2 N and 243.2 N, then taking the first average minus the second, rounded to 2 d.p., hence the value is -0.22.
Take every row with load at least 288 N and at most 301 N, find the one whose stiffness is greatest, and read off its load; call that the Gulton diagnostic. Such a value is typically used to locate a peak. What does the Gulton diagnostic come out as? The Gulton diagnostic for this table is 292.0 N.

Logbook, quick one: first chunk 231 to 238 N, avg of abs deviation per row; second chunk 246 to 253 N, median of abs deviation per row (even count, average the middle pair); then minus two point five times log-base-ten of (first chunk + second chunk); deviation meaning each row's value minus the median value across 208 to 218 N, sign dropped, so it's 1.5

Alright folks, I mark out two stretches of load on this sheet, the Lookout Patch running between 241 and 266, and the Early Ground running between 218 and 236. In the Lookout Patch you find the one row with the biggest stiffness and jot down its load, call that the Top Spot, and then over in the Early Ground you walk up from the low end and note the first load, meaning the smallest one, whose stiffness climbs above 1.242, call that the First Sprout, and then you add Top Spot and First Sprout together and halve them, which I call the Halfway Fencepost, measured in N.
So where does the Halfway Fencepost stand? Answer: 239.5 N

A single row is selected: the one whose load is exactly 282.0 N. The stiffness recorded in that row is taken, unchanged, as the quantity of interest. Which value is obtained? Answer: 1.188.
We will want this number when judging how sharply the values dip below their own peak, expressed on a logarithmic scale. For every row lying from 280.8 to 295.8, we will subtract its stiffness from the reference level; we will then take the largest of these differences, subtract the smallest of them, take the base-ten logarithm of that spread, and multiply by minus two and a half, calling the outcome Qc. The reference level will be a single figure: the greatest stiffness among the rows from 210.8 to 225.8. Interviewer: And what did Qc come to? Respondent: 1.7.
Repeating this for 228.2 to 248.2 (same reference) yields 2.6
